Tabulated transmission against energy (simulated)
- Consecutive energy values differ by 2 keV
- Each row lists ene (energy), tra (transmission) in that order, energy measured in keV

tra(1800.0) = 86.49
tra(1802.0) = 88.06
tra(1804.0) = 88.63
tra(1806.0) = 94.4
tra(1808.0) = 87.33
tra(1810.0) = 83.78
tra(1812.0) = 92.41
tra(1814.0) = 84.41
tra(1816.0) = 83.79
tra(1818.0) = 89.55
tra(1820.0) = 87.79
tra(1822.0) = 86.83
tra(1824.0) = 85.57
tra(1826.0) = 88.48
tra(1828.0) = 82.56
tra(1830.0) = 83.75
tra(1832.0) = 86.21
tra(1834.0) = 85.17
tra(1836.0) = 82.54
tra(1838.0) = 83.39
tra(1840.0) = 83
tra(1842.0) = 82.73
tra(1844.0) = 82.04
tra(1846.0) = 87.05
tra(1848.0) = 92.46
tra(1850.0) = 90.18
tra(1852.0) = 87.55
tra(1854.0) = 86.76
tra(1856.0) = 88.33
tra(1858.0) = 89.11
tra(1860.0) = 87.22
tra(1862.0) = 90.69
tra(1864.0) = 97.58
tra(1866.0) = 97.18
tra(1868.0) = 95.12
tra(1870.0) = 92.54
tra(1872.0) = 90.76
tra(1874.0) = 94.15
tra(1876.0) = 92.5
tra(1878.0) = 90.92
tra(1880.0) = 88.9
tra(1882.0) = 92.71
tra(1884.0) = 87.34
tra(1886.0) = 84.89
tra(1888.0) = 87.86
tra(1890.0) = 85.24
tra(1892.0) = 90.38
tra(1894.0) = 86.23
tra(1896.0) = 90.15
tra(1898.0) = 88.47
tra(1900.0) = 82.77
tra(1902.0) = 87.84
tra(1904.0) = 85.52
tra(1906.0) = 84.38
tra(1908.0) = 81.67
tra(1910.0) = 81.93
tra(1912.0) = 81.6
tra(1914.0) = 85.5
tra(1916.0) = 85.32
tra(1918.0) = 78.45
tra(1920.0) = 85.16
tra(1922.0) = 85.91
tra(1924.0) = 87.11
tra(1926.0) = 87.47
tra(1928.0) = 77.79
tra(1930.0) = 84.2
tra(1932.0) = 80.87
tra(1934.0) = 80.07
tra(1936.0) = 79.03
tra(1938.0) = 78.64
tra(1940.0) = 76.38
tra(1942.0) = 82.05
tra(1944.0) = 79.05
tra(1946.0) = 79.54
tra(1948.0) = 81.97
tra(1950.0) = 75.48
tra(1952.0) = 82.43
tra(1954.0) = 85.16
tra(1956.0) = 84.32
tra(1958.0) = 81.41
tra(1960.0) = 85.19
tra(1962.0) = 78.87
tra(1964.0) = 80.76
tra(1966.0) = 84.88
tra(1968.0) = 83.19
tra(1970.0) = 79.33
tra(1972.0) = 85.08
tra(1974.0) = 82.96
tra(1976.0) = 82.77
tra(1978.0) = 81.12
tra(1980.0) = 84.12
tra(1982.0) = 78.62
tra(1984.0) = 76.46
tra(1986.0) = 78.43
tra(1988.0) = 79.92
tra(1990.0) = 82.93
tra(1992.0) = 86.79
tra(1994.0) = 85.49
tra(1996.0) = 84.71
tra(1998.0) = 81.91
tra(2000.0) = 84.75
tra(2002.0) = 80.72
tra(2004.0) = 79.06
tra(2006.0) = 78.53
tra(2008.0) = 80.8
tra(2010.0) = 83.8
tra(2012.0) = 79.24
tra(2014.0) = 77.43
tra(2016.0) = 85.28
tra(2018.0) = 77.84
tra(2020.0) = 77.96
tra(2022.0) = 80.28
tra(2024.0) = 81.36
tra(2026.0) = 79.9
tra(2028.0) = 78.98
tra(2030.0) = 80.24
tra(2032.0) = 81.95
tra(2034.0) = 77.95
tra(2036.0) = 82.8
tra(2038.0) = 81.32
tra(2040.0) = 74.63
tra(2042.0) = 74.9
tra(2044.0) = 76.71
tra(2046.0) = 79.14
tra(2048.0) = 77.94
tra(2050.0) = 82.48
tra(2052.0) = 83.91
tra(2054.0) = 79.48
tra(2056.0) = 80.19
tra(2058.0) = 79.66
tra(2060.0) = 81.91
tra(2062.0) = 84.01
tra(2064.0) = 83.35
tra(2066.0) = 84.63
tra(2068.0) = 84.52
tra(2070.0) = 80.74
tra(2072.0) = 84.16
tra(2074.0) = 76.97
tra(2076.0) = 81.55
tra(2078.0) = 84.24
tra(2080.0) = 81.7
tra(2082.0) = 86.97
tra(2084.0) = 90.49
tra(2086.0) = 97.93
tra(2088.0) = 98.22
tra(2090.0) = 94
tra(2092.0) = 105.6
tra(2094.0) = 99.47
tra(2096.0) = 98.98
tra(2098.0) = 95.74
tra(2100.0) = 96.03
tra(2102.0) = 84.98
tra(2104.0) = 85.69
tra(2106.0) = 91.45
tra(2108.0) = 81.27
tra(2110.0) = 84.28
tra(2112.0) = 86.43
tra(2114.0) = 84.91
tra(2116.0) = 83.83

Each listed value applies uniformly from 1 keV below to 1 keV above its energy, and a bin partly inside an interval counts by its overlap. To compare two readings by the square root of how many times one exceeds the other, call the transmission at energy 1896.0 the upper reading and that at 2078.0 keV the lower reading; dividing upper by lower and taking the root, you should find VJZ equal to 1.03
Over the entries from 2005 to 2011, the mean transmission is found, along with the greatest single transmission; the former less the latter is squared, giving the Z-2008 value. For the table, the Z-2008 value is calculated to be 7.6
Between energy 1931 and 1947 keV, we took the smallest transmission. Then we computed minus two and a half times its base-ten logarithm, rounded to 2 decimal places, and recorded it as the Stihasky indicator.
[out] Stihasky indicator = -4.71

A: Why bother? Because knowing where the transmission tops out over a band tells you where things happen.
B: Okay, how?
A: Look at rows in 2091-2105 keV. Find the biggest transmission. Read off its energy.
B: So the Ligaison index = 2092.0 keV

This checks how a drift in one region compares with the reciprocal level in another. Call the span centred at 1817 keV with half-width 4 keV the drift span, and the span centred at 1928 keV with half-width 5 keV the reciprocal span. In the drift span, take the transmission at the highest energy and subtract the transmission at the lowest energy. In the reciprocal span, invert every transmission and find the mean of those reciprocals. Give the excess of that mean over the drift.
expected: -3.4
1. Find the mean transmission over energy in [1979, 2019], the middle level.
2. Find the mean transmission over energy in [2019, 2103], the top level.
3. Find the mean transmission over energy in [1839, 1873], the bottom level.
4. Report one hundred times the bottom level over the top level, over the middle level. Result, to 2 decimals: 1.30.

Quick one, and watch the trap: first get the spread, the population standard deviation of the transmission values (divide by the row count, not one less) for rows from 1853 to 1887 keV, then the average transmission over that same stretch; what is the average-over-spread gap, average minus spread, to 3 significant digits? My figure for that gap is 87.4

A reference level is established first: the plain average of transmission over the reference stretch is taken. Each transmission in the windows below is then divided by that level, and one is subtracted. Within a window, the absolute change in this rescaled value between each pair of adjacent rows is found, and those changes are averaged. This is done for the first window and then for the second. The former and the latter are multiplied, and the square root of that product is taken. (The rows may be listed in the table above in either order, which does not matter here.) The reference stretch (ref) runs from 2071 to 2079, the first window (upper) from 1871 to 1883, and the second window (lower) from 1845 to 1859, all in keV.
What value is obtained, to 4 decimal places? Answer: 0.0289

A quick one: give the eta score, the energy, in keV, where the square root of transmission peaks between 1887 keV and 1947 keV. 1892.0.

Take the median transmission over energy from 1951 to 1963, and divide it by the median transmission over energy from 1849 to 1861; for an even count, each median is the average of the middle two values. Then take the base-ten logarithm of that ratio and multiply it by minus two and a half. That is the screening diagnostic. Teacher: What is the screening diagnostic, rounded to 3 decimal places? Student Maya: 0.058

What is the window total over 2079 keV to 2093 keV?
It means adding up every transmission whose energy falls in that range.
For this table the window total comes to 655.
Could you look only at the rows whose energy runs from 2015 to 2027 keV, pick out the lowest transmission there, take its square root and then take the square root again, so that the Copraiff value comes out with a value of 2.97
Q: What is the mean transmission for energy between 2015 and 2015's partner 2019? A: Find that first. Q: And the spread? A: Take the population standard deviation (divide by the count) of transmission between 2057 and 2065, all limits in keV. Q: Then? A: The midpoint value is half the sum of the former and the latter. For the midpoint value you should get 41.6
